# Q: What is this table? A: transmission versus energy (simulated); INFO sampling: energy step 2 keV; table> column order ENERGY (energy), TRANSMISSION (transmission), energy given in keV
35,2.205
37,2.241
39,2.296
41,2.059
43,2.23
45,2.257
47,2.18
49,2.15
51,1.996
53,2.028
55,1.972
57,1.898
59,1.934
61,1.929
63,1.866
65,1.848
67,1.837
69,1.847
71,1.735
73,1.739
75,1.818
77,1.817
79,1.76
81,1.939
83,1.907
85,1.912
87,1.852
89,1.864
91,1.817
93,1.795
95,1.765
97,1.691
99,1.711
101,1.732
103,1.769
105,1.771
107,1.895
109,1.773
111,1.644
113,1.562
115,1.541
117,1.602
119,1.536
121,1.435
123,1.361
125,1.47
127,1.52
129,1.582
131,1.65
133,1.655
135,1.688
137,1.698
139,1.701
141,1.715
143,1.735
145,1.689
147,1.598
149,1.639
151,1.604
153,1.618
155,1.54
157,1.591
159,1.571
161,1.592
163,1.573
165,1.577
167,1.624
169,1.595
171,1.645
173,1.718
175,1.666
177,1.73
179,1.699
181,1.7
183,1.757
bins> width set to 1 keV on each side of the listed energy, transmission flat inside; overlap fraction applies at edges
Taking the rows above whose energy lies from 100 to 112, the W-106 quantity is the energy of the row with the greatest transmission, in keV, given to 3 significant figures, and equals 107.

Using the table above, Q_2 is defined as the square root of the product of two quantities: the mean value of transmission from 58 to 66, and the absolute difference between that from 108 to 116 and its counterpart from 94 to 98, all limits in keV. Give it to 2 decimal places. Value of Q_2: 0.43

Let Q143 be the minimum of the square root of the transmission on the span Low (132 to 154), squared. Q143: 1.60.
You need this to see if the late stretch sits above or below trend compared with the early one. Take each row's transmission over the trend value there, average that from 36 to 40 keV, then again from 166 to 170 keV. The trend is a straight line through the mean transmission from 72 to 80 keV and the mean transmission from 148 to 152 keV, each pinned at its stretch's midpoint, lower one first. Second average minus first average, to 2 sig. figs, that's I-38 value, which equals -0.20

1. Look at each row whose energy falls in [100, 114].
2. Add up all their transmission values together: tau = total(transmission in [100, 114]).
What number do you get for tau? 12.1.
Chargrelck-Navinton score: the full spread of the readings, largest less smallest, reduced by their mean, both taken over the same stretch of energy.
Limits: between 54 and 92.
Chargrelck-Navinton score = -1.62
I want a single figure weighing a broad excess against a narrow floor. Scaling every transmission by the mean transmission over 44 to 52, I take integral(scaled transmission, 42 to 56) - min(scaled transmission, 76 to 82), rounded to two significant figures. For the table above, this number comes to 13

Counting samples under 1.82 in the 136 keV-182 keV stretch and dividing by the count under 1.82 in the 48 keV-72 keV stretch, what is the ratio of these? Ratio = 23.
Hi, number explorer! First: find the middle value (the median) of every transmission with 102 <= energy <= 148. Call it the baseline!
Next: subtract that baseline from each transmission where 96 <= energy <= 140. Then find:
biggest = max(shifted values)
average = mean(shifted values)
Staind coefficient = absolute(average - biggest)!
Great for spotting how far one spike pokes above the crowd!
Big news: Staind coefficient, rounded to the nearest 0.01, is 0.26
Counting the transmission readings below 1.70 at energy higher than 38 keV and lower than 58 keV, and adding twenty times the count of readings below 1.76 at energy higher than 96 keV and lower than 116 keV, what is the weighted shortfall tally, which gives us 120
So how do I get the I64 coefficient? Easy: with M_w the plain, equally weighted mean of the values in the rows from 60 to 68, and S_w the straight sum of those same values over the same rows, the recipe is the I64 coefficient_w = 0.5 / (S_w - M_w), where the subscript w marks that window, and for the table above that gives 0.089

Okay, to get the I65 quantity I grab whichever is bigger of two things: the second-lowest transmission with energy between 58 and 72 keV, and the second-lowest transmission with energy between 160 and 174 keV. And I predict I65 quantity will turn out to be 1.84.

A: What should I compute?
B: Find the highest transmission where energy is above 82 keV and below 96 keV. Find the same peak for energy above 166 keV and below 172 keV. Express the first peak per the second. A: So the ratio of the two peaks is 1.16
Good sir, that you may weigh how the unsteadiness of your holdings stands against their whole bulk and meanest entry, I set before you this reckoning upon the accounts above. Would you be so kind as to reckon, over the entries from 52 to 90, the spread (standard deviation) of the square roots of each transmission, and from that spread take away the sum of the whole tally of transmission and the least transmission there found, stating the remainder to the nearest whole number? -37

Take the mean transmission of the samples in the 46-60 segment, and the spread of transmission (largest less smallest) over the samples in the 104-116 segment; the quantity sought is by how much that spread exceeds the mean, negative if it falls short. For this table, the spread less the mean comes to -1.7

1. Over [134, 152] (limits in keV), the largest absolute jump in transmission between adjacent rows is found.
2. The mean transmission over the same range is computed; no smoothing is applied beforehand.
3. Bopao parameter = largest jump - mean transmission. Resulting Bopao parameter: -1.6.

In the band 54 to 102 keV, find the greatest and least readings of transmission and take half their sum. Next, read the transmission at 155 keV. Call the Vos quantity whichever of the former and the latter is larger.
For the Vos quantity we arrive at 1.83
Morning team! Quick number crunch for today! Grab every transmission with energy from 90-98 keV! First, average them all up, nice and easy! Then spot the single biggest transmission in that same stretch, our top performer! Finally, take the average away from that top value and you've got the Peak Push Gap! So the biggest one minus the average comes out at 0.05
